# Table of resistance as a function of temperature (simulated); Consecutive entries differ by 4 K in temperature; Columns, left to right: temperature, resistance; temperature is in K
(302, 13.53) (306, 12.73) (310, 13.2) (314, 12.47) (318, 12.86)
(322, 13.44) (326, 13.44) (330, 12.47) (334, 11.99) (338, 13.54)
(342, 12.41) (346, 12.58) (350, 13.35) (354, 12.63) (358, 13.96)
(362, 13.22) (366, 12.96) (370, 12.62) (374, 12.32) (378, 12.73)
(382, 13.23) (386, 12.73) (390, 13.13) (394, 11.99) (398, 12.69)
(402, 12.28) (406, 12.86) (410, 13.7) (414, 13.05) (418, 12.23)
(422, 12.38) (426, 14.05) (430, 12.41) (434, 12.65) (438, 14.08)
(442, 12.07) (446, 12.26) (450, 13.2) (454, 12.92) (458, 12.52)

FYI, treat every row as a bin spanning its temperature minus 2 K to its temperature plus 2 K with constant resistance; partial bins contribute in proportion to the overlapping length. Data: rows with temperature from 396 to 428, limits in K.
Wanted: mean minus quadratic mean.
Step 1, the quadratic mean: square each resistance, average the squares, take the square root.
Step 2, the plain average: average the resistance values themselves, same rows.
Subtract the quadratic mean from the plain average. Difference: -0.015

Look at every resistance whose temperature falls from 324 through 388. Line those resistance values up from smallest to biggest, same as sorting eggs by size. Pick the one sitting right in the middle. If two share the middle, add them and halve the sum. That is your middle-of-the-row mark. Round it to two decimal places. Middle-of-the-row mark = 12.73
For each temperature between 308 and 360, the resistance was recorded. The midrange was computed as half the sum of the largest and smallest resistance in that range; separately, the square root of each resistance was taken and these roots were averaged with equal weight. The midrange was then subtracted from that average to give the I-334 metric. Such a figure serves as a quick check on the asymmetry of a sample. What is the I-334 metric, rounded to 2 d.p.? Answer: -9.38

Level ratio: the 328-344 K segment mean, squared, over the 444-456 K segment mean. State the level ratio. 12.4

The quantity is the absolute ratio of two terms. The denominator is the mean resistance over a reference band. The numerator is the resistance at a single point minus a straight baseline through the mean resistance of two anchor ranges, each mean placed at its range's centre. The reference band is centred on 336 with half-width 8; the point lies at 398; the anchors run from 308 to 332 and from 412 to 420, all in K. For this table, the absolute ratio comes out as 0.001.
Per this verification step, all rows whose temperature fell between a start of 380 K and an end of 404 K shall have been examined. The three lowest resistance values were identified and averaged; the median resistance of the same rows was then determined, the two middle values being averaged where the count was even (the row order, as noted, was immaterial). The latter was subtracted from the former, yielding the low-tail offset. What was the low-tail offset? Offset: -0.390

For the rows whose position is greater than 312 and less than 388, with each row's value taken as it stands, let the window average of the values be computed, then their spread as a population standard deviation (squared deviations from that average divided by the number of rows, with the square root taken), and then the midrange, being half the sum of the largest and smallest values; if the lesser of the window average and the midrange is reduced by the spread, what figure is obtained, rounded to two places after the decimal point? 12.40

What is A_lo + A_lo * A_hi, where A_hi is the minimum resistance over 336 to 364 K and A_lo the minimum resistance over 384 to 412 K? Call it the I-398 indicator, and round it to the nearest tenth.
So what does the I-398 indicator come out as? 160.8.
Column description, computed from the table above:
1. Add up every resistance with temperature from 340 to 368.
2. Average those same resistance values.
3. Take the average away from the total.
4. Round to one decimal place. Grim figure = 78.1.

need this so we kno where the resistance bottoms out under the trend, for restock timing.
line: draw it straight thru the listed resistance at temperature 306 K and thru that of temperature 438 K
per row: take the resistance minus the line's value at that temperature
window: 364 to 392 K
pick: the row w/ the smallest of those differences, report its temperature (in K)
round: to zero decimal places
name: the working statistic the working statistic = 374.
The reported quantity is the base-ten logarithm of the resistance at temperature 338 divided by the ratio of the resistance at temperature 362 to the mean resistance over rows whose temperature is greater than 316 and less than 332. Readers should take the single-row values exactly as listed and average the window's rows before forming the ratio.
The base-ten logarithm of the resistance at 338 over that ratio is 1.126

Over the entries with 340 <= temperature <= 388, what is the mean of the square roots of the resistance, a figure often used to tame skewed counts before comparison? 3.59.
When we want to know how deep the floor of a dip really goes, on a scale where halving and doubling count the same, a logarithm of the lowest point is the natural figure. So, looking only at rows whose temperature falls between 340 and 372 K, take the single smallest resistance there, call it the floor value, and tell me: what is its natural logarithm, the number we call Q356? 2.519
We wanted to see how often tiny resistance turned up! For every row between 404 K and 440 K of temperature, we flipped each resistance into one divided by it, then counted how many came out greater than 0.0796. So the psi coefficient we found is 3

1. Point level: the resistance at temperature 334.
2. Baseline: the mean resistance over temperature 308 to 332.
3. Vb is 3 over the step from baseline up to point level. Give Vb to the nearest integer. -3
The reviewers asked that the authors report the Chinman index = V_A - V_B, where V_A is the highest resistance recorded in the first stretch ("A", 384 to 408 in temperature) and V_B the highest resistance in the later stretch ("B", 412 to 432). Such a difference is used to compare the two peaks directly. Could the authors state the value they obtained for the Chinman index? -0.9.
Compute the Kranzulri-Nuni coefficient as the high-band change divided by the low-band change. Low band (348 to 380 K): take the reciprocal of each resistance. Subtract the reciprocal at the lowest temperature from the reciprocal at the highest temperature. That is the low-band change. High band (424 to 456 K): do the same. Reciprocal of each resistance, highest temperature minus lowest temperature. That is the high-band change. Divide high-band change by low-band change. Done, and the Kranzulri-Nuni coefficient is 1.7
